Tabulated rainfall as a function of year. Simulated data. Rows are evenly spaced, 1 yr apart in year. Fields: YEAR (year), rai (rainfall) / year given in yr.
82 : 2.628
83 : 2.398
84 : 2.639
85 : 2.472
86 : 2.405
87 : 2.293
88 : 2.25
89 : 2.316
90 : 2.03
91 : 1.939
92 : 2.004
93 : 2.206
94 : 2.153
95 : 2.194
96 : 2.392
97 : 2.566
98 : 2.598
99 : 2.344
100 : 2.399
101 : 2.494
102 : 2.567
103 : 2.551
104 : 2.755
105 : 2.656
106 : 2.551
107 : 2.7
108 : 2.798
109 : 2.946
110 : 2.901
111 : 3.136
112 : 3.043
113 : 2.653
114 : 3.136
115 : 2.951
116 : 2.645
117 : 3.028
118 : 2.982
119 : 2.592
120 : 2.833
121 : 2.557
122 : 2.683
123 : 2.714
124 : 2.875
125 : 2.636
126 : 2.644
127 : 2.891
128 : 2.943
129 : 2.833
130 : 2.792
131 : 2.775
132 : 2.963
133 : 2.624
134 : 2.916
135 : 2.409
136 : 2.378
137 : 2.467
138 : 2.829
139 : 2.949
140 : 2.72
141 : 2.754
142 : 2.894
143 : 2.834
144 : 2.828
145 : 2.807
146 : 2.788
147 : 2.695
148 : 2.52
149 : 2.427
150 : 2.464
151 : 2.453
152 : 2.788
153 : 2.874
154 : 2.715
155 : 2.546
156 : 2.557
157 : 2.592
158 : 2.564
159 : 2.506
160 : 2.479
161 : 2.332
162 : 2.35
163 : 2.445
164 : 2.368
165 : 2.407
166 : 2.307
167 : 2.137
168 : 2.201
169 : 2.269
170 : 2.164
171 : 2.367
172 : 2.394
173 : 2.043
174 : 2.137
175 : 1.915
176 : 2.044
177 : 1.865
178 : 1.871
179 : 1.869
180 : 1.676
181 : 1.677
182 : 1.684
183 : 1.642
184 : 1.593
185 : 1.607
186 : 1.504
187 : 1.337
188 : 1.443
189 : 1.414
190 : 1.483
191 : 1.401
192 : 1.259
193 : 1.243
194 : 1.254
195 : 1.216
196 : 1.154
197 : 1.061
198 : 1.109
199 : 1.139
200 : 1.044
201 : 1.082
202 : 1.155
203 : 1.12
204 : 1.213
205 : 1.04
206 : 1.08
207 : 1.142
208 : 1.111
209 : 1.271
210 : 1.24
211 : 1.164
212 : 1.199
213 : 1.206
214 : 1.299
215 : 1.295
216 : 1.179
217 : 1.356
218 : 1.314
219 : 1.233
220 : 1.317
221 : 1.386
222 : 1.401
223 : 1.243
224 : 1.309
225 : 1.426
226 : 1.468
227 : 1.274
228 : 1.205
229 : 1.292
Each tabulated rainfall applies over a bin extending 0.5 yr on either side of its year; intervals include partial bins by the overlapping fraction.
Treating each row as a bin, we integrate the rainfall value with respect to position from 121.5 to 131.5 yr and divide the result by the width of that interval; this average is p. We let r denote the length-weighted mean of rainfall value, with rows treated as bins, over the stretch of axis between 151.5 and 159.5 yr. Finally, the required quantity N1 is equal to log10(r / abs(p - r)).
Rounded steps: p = 2.8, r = 2.6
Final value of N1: 1.3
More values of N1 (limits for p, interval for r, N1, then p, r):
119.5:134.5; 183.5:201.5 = -0.1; 2.8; 1.3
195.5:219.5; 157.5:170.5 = 0.3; 1.2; 2.3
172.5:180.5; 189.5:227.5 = 0.3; 1.9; 1.2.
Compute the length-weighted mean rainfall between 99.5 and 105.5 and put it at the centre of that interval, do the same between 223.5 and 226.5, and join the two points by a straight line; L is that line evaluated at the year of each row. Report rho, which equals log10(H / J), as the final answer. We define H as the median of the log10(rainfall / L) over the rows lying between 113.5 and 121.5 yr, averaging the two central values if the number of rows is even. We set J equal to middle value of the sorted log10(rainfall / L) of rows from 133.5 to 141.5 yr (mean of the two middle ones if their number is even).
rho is -0.09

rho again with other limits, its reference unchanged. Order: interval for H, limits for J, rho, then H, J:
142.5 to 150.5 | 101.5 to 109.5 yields 0.65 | 0.11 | 0.02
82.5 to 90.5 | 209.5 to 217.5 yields -0.19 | -0.06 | -0.10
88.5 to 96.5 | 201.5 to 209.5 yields -0.24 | -0.09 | -0.15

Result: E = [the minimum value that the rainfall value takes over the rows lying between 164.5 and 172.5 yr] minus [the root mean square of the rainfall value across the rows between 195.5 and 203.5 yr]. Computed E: 1.0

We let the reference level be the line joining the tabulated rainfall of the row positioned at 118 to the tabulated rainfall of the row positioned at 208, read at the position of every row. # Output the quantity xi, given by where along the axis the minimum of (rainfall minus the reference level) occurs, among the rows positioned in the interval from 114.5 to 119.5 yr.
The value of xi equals 116 yr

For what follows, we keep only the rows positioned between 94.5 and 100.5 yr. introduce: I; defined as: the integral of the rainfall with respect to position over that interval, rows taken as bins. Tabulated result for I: 14.5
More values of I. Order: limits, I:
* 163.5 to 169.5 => 13.7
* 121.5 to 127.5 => 16.4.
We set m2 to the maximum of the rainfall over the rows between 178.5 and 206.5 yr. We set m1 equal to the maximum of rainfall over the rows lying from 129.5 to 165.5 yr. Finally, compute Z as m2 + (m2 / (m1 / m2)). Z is 3.0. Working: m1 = 2.963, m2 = 1.869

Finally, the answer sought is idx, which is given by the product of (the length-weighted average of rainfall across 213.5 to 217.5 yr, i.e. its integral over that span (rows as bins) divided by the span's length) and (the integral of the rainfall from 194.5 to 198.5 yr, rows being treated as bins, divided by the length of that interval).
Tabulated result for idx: 1.5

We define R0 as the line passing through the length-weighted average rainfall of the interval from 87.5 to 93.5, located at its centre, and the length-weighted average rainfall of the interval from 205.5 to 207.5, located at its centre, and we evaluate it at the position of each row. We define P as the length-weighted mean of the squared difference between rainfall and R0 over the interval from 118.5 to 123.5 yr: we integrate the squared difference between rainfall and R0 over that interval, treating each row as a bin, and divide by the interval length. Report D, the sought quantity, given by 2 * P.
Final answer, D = 1.4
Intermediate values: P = 0.68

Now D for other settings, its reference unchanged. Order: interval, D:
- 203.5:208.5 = 0.0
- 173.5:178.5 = 0.7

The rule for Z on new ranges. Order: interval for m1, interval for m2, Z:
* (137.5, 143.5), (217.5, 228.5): 2.2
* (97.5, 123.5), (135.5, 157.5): 5.7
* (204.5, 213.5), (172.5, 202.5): 5.7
